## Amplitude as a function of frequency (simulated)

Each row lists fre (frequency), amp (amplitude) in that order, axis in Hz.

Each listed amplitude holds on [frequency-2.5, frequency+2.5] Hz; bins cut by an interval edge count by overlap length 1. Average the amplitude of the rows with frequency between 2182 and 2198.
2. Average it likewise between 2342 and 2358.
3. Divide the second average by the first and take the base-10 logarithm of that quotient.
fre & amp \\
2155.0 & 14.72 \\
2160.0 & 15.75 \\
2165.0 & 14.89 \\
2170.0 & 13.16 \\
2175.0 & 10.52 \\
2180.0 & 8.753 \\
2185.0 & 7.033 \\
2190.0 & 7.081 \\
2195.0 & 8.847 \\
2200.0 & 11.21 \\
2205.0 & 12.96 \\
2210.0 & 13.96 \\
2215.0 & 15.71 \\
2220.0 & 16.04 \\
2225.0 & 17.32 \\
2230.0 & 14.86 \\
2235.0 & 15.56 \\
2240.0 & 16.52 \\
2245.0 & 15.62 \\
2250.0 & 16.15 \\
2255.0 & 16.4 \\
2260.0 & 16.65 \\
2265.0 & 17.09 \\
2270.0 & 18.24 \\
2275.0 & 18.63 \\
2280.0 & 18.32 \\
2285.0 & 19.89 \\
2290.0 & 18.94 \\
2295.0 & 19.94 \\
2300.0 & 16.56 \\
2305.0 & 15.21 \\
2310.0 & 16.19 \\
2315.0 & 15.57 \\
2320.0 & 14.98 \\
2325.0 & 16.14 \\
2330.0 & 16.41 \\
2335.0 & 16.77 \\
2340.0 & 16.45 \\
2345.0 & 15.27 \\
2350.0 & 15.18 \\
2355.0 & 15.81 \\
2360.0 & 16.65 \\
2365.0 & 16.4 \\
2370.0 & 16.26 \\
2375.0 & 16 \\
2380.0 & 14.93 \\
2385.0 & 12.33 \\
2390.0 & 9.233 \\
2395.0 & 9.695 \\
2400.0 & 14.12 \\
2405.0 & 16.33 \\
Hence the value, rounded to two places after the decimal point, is 0.30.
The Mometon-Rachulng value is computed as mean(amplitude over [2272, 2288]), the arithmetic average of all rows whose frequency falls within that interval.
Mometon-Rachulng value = 19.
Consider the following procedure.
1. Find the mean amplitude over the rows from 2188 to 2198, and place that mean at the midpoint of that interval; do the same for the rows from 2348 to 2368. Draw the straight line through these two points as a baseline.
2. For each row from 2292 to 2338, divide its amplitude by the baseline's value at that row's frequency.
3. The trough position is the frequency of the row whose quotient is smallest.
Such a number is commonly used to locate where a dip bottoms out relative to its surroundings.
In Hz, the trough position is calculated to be 2320.0 Hz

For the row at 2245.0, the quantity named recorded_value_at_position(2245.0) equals 15.62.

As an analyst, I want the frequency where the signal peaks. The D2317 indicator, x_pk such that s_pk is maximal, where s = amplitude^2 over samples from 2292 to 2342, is 2295.0 Hz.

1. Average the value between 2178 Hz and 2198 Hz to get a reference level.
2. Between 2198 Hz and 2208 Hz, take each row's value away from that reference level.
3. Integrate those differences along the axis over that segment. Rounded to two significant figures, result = -42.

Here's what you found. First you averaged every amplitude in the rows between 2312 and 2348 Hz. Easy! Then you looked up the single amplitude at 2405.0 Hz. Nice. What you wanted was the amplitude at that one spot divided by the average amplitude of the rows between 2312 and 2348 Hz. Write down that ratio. 1.0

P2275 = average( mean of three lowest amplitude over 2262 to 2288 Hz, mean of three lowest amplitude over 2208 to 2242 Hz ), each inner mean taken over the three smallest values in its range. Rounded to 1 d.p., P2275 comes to 16.3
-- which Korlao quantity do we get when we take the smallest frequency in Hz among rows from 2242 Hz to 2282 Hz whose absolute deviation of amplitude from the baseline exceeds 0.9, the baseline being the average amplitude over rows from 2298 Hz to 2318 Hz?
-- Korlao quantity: 2265.0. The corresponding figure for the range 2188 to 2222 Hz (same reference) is 2190.0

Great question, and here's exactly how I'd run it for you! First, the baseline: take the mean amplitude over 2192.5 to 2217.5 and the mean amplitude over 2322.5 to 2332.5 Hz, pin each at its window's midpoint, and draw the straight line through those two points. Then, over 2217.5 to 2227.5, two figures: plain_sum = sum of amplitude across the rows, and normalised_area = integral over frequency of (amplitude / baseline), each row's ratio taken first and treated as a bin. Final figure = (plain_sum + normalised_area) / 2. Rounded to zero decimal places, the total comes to 23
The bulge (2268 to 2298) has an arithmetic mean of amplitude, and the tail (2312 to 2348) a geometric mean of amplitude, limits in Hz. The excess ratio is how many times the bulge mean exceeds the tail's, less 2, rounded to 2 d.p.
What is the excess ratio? -0.81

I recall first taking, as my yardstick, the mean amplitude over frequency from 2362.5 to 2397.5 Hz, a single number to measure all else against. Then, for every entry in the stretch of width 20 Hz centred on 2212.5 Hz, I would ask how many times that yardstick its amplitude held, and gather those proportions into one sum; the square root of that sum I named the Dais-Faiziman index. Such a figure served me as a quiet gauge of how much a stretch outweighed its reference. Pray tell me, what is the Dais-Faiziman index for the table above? 2.08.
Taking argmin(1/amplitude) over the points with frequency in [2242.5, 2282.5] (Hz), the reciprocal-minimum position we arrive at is 2275.0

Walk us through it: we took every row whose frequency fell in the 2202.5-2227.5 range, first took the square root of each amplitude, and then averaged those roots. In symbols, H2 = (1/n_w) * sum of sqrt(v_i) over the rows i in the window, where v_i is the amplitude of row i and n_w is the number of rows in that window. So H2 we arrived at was 3.9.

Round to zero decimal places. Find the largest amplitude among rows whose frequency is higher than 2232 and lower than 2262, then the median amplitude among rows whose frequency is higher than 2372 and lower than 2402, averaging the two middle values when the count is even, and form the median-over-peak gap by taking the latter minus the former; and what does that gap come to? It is -3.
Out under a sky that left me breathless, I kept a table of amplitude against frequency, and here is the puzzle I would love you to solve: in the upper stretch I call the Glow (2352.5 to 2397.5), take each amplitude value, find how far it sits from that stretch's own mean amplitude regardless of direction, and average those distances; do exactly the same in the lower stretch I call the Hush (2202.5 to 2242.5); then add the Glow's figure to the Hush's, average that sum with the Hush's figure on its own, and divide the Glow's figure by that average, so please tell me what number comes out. 1.1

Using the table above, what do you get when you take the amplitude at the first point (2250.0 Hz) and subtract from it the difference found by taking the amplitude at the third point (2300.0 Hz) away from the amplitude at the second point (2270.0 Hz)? 14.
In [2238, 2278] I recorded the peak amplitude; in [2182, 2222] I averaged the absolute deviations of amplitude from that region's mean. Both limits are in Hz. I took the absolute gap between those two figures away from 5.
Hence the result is -10.6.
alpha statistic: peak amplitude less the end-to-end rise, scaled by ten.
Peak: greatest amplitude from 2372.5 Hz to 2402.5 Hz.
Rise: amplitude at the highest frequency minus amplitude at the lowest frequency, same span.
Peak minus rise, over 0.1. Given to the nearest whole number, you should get 179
